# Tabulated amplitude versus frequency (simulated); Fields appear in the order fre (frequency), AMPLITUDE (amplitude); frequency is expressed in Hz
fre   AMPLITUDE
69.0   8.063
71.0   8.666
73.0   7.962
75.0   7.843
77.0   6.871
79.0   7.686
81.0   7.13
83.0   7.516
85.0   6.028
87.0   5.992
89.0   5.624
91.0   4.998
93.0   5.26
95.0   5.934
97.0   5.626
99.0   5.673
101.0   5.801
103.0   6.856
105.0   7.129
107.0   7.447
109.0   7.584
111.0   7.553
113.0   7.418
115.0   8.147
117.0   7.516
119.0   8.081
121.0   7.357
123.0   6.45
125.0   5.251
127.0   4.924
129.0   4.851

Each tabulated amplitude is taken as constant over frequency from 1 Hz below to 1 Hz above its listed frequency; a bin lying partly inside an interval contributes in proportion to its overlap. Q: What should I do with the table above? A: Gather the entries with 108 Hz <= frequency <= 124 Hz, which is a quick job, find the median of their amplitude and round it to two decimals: 7.53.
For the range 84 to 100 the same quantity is 5.65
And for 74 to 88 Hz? 7.13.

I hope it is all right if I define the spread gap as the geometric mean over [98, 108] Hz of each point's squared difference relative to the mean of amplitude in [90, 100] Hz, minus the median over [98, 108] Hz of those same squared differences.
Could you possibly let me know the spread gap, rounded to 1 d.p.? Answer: -1.3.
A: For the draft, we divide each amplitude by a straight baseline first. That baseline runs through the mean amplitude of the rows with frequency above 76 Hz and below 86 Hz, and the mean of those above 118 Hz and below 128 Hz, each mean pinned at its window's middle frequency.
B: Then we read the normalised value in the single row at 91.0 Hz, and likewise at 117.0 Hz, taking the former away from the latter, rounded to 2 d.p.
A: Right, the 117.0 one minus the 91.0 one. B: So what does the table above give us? 0.43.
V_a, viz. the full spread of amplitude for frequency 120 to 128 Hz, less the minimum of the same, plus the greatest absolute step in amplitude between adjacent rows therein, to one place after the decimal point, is -1.3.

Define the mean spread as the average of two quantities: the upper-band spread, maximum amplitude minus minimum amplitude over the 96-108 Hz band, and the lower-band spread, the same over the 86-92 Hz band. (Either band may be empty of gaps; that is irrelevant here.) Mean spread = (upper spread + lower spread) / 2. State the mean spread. 1.41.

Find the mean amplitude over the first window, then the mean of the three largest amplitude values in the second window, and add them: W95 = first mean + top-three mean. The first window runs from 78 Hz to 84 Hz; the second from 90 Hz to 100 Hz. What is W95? 13.2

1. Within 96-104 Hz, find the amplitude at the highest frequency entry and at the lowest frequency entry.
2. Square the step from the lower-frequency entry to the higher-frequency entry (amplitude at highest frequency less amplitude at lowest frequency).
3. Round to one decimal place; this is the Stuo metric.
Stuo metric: 1.5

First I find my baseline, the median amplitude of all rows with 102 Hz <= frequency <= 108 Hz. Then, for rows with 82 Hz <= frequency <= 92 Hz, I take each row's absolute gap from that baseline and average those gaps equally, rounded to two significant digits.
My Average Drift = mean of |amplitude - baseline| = 1.3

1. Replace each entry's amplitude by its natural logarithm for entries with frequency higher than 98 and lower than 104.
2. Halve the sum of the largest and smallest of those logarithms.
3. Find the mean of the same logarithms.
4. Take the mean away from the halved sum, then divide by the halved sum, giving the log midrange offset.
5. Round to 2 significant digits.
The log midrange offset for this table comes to 0.013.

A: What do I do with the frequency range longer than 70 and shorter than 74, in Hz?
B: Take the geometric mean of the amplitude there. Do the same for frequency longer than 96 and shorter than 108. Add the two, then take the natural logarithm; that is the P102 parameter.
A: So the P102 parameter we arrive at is 2.69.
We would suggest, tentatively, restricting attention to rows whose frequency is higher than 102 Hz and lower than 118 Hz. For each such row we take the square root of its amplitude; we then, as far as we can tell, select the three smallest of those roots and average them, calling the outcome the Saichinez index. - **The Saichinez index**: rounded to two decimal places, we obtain 2.67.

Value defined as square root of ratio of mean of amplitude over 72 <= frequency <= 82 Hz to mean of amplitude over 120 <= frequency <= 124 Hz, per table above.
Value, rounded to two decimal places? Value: 1.04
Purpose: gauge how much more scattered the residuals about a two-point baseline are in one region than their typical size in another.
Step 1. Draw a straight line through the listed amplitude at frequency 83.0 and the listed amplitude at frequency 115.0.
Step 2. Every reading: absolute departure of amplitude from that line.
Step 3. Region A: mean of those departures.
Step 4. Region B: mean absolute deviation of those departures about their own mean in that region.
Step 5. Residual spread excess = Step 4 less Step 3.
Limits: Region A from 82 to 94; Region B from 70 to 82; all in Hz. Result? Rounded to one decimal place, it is -1.4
